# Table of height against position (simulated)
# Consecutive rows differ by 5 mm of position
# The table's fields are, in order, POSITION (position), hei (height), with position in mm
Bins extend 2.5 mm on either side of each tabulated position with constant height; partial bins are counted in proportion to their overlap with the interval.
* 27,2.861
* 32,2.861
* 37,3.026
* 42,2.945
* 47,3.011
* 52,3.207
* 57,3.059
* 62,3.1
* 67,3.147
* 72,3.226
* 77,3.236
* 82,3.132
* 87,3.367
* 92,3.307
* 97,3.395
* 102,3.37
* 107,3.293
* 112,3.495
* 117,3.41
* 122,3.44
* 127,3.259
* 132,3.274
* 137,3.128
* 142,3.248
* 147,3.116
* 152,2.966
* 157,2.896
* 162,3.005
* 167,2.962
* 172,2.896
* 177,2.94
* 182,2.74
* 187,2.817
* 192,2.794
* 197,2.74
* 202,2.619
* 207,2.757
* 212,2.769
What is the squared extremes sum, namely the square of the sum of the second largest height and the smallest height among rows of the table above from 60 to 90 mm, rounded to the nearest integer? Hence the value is 40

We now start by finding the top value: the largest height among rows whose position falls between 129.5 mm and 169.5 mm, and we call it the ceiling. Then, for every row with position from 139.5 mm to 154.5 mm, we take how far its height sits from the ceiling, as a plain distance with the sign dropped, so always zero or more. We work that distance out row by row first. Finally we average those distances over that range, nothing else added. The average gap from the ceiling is 0.16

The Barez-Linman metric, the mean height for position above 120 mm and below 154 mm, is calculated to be 3.20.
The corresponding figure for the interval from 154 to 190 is 2.89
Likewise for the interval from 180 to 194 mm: 2.78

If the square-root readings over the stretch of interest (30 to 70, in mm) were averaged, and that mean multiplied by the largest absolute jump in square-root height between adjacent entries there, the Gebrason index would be 0.10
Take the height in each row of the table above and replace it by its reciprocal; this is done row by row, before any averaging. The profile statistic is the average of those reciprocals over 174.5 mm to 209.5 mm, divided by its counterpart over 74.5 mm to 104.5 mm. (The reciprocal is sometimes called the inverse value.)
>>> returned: 1.19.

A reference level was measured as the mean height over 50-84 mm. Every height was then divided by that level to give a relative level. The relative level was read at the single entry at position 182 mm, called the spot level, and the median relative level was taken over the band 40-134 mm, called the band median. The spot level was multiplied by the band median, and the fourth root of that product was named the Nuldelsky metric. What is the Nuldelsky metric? 0.973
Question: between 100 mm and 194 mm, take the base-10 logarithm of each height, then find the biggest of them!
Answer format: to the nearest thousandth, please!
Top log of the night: 0.543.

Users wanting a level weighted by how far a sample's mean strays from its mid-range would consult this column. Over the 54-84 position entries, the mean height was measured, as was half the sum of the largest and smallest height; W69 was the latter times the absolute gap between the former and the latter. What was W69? 0.01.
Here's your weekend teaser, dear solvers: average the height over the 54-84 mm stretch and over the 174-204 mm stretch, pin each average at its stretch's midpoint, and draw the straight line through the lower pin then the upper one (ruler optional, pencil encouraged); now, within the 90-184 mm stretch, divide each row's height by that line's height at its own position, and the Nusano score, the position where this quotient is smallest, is 182 mm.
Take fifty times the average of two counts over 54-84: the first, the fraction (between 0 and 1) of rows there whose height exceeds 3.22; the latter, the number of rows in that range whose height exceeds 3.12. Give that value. 108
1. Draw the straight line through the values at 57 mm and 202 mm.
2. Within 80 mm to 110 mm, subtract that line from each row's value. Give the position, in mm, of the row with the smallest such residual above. 82 mm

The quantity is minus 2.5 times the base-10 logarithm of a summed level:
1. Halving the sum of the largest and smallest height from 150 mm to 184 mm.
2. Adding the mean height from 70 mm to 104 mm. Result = -1.97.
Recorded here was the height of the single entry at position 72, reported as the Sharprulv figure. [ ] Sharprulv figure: 3.226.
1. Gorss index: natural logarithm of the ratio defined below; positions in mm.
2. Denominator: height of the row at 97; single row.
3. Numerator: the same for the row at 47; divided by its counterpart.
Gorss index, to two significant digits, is -0.12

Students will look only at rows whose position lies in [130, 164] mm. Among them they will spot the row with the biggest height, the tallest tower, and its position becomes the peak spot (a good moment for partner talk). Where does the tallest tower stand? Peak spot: 132 mm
